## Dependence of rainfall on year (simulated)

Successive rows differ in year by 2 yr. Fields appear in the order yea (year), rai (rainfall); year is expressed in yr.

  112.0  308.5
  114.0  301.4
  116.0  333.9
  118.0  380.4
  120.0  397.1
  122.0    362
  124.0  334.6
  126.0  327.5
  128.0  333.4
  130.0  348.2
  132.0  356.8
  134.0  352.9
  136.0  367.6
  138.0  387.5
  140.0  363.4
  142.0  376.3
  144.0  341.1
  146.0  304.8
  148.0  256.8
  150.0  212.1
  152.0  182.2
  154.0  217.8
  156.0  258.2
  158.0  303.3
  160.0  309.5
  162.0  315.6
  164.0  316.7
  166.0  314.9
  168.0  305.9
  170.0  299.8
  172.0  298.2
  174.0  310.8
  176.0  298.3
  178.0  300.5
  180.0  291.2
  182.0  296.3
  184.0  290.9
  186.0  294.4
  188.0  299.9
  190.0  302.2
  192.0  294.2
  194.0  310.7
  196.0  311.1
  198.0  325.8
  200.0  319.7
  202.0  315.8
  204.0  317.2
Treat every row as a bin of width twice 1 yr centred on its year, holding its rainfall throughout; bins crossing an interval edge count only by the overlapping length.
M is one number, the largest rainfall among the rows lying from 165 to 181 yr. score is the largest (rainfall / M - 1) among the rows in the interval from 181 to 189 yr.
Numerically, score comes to -0.05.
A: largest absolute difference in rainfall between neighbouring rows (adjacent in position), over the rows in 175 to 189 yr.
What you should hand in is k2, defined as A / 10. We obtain 1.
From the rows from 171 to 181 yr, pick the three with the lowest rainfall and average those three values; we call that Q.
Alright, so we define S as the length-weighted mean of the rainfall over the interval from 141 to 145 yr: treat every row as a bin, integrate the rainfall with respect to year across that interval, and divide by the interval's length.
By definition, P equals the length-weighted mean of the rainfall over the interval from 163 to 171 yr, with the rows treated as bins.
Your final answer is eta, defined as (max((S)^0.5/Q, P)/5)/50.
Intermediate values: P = 309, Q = 296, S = 359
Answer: 1.24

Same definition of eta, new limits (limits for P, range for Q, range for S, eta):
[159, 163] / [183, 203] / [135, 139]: 1.25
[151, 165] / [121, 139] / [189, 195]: 1.09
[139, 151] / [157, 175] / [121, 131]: 1.24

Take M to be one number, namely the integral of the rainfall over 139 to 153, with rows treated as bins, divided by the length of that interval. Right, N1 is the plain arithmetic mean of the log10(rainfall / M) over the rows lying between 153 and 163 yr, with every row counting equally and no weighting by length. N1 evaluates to -0.019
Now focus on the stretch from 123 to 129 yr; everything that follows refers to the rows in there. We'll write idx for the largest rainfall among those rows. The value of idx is 334.6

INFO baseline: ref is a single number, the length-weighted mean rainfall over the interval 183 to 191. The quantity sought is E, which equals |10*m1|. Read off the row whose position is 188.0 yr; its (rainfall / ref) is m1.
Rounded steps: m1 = 1.01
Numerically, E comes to 10.1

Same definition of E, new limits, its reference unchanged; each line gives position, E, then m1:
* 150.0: 7.1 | 0.71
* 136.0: 12.4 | 1.24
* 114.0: 10.2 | 1.02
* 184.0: 9.8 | 0.98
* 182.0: 10.0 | 1.00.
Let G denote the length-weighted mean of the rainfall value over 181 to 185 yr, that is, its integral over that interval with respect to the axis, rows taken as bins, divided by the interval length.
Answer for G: 294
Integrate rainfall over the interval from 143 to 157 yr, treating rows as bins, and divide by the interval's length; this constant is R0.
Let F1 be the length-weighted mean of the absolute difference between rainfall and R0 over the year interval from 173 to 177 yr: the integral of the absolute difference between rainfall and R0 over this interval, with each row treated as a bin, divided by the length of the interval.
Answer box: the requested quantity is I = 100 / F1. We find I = 2.0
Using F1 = 51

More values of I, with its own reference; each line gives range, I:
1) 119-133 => 1.0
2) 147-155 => 2.6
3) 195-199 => 1.5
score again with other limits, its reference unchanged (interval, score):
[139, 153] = 0.19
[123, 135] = 0.13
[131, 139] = 0.23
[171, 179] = -0.01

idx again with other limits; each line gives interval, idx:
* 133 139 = 387.5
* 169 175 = 310.8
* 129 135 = 356.8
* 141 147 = 376.3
